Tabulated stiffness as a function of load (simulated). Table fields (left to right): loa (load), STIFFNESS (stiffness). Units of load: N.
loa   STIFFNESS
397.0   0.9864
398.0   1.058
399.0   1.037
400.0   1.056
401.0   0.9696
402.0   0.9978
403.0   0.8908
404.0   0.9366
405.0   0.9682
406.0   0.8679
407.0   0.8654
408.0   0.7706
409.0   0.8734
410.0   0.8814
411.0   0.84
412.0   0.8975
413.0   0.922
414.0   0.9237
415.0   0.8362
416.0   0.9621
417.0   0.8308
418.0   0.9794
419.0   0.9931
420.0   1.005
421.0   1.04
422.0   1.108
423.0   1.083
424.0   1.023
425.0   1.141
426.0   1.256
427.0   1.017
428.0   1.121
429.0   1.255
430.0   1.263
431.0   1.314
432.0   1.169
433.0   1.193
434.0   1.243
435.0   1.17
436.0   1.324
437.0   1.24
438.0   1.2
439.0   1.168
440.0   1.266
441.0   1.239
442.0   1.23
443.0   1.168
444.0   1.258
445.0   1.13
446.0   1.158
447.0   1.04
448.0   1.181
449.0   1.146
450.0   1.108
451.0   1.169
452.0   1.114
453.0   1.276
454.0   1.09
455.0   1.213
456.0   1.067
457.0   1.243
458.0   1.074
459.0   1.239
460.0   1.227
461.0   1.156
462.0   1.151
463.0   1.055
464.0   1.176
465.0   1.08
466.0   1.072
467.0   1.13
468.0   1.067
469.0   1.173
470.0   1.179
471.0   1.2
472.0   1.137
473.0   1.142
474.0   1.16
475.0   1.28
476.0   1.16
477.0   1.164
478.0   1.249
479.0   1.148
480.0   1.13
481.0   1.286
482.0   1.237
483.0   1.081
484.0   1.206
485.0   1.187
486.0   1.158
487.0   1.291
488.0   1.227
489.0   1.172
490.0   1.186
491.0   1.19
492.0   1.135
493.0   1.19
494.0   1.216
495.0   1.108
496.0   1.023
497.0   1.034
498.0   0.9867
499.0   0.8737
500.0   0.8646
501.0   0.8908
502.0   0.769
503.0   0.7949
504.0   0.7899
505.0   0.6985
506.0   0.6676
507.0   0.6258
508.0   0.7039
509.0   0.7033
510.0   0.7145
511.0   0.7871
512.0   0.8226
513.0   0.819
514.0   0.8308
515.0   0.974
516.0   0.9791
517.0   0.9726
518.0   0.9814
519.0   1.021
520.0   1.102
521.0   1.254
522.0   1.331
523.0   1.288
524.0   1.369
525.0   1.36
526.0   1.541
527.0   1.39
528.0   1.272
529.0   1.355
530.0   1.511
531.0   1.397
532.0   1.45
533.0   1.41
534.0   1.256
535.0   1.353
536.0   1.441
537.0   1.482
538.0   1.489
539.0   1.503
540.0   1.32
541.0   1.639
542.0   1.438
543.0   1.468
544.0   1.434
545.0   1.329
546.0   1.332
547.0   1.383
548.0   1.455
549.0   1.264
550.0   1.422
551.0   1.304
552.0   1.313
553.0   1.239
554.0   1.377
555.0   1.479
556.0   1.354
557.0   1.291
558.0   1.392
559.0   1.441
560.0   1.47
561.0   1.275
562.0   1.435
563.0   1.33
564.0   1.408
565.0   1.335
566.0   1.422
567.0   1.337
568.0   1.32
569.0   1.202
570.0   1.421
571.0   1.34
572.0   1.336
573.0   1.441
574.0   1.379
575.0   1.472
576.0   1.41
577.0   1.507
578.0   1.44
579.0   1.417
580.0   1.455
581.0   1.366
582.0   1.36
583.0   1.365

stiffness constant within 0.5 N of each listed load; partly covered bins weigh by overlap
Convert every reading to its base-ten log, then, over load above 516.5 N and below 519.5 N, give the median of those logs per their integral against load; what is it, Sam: 0.73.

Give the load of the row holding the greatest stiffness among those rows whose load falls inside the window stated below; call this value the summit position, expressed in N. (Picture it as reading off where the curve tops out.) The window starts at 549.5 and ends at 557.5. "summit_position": 555.0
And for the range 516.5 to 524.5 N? 524.0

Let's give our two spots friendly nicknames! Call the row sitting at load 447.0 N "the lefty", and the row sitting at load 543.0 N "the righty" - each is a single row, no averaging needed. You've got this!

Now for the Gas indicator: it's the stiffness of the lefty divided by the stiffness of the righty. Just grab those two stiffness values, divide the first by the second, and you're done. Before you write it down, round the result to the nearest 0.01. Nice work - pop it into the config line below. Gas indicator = 0.71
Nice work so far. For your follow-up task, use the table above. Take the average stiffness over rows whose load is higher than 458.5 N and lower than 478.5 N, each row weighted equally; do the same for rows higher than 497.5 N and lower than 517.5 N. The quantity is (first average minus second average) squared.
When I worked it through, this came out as 0.12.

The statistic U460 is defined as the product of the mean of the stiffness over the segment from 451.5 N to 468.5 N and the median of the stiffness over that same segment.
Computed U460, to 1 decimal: 1.3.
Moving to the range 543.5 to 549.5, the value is 1.9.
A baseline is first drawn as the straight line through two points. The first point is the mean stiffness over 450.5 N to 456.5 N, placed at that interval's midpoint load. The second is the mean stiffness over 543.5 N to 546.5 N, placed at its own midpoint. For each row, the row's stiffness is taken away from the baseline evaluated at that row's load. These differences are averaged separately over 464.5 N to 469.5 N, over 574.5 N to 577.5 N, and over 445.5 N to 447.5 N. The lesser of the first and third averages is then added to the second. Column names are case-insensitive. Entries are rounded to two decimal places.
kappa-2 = 0.01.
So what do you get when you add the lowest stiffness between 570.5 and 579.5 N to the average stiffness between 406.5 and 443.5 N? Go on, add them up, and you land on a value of 2.4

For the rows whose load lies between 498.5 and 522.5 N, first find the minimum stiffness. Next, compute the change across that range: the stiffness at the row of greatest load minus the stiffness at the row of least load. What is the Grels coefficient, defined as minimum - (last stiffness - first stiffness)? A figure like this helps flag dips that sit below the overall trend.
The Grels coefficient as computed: 0.2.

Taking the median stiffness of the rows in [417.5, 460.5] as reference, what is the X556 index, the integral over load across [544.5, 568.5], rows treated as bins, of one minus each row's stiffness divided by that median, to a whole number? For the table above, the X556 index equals -4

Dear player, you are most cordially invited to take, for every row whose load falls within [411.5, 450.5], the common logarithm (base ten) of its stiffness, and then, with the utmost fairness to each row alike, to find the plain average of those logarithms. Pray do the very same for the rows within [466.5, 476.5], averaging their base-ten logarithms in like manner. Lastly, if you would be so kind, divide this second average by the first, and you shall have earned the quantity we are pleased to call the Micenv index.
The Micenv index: 1.4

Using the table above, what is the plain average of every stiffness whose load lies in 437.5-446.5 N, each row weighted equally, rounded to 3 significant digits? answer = 1.20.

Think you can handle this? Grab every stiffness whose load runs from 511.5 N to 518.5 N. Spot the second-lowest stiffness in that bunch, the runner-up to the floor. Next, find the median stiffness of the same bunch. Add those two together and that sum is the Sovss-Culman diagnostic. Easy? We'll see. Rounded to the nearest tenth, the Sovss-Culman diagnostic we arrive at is 1.8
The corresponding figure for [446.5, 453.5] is 2.3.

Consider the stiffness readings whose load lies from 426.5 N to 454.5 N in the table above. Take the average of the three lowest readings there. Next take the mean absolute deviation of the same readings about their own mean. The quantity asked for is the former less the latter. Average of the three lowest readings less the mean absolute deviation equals 0.99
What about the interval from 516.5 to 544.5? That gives 0.87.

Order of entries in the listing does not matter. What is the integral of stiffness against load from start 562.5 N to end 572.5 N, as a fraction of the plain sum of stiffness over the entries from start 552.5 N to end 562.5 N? 0.98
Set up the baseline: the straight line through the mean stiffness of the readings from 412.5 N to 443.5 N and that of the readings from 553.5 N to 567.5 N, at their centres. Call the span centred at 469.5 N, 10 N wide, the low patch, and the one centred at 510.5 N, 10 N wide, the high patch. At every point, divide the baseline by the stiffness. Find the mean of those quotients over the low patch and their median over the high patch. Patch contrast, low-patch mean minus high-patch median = -0.65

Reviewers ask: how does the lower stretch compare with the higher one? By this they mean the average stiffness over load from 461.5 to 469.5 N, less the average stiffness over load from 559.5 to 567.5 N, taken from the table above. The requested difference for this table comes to -0.26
